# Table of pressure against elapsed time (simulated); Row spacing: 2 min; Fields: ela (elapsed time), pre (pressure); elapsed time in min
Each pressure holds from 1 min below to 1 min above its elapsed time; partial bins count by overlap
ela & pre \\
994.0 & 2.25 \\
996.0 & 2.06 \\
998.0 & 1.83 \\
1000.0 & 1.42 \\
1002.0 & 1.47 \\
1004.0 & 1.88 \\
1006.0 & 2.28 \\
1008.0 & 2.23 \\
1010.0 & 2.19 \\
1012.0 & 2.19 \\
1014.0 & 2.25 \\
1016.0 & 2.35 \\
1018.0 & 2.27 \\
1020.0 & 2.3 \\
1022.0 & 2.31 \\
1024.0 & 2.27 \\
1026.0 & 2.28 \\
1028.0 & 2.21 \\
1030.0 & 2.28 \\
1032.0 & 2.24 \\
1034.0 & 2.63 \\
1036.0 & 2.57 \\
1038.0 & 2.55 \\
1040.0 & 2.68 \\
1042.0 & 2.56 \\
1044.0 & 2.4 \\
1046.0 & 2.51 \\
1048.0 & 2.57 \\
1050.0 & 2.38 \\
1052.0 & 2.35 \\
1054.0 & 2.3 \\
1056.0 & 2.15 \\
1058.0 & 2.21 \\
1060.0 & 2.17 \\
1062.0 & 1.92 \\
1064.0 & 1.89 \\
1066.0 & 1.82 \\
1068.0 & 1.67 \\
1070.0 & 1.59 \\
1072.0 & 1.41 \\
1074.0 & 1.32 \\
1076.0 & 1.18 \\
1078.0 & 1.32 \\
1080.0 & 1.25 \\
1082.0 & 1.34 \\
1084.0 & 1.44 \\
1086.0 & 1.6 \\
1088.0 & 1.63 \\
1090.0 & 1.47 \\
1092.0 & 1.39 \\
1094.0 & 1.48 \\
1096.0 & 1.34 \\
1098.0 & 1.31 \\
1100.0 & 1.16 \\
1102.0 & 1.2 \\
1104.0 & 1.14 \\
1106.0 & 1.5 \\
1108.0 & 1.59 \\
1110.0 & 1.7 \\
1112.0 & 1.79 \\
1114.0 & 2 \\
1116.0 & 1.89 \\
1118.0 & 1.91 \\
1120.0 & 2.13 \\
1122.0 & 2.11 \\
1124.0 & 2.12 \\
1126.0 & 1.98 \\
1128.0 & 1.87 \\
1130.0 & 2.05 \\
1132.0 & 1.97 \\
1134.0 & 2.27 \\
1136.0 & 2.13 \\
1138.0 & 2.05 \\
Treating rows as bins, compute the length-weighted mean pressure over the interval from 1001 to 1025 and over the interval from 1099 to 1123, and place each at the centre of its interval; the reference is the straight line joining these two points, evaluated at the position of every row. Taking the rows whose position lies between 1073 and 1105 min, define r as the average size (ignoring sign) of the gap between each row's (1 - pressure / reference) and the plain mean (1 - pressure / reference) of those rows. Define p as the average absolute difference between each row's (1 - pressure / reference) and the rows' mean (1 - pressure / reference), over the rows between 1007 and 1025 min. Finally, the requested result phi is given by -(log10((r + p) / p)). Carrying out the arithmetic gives -0.5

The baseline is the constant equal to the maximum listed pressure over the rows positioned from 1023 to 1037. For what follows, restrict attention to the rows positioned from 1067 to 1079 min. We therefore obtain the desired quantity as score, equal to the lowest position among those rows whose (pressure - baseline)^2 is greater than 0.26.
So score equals 1068.0 min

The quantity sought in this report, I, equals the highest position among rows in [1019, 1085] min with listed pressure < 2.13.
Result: 1084.0 min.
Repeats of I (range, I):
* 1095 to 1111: 1110.0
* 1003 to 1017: 1004.0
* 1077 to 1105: 1104.0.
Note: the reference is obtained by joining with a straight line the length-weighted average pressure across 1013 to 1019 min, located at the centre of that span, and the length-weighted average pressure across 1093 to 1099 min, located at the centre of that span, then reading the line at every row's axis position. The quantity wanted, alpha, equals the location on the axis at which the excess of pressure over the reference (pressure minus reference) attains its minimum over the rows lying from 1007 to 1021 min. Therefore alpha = 1010.0 min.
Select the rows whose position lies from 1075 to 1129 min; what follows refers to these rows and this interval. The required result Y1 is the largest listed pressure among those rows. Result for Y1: 2.13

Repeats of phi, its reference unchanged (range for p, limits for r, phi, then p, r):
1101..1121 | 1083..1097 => -0.1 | 0.170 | 0.043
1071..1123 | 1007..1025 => -0.1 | 0.166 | 0.030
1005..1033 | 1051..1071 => -0.7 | 0.027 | 0.106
